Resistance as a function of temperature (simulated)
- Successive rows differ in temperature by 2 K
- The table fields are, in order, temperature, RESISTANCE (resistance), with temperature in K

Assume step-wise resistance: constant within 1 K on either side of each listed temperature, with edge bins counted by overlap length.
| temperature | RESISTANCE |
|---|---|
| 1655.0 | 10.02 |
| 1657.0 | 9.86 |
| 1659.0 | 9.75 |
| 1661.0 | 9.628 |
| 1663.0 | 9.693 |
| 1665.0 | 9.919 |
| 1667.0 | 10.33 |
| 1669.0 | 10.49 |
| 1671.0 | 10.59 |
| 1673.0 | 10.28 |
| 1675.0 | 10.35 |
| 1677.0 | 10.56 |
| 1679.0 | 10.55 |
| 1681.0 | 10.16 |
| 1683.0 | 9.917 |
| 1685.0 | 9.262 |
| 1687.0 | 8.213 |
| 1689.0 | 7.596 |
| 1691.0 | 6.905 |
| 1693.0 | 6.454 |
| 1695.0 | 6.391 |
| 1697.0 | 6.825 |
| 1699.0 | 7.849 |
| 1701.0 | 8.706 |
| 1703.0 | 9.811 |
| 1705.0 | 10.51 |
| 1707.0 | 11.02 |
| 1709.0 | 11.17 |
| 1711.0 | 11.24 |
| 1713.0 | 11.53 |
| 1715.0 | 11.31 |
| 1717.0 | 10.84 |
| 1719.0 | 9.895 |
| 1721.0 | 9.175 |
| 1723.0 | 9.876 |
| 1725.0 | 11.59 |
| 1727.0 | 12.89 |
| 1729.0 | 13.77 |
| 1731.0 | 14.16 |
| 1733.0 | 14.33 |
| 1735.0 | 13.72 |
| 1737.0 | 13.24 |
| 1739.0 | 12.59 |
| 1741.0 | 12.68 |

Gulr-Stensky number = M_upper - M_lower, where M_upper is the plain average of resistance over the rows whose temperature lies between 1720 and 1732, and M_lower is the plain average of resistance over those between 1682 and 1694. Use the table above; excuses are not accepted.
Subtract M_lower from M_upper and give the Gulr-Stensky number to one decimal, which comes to 3.9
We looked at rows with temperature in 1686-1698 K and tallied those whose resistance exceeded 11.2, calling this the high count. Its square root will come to 0.0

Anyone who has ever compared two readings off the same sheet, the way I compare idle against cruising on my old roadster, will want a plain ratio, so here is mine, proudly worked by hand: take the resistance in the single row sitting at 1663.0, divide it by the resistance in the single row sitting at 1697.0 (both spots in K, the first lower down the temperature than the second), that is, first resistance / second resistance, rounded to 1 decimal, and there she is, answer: 1.4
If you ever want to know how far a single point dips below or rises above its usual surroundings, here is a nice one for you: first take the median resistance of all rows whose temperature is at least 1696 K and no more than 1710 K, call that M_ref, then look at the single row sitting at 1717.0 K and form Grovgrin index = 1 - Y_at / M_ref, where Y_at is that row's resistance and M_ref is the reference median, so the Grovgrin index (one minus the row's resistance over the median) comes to -0.10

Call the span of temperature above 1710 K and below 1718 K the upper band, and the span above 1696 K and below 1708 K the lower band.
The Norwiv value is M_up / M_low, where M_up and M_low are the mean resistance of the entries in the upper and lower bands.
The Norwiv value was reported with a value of 1.2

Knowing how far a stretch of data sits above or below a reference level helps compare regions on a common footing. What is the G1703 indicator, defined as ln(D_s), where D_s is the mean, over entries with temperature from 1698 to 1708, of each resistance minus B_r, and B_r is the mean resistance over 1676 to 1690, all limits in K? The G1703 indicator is -2.2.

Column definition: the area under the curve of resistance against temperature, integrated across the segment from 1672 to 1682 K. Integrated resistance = 104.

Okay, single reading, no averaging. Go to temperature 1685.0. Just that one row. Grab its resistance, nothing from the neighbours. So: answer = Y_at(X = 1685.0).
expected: 9.262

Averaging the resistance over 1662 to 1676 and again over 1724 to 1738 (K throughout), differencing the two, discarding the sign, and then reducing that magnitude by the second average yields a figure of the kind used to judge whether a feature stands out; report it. -10.2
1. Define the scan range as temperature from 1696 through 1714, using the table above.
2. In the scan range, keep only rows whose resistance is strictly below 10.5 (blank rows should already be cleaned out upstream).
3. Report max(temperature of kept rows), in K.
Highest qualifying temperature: 1703.0 K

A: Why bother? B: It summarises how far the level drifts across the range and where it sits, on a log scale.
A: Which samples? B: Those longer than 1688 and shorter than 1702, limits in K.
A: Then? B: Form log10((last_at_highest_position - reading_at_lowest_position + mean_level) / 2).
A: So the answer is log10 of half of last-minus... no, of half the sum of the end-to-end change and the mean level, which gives 0.621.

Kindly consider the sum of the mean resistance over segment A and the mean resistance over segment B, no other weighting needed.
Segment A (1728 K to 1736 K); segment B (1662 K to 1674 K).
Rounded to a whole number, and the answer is 24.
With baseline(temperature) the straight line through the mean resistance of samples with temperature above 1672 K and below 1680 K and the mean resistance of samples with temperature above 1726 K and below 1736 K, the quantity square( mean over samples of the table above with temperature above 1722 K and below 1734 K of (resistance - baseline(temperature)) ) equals 0.7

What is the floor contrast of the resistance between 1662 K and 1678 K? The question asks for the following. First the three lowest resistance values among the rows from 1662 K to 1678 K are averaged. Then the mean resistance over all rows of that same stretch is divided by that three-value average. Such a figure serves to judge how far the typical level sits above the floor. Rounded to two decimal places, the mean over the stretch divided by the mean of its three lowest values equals 1.03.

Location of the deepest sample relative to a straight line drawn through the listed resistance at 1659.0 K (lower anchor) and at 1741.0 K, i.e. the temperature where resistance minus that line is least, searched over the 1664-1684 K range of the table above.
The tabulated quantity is 1683.0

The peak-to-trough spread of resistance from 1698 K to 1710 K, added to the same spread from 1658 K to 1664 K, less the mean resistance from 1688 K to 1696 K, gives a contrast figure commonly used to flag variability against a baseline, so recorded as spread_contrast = -3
